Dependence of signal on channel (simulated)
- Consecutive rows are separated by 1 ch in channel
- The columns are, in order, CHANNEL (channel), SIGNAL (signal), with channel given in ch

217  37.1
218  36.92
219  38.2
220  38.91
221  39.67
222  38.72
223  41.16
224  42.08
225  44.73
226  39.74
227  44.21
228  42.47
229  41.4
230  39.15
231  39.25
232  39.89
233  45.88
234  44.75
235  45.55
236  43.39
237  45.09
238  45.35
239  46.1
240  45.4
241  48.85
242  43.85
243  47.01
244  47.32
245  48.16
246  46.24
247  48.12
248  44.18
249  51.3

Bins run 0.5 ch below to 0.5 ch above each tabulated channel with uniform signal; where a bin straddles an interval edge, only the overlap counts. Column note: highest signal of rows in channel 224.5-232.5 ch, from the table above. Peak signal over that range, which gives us 44.73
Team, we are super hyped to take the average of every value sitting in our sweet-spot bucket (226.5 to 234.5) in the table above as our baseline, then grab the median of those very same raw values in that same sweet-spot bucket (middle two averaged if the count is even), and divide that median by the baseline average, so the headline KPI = 1.00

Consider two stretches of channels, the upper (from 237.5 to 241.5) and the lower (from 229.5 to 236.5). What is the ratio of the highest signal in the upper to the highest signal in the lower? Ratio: 1.065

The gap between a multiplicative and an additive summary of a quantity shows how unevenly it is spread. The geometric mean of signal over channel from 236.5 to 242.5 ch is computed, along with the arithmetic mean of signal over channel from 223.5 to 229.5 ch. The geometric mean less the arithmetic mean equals 3.3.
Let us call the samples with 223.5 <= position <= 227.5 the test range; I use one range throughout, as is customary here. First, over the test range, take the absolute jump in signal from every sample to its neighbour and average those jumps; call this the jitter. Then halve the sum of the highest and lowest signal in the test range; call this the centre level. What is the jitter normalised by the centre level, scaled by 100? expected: 9.6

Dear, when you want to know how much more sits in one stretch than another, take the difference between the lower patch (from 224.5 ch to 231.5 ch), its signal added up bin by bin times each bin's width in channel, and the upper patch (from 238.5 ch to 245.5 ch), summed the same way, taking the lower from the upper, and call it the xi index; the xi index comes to 36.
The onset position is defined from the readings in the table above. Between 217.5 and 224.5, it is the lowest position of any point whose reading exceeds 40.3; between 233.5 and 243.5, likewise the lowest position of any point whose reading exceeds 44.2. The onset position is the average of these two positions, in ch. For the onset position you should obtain 228.5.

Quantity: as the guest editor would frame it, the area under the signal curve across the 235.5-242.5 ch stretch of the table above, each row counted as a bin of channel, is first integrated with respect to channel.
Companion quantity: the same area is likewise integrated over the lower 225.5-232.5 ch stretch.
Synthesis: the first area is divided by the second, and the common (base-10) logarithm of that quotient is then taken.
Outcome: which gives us 0.046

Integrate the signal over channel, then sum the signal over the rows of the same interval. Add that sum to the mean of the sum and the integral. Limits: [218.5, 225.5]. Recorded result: 567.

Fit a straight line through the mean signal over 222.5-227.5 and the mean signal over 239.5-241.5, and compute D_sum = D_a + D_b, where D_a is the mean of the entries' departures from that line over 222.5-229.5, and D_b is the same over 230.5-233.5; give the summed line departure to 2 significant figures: -3.3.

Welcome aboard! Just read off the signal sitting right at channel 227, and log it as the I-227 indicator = 44.21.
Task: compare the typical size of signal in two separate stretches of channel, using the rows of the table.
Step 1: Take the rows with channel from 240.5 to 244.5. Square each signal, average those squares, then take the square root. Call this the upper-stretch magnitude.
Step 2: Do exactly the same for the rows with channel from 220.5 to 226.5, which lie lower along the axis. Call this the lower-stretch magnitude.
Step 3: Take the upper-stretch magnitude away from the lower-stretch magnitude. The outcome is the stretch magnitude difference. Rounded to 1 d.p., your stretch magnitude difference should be -5.7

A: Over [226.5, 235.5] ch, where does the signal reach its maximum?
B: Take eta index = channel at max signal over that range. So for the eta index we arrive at 233 ch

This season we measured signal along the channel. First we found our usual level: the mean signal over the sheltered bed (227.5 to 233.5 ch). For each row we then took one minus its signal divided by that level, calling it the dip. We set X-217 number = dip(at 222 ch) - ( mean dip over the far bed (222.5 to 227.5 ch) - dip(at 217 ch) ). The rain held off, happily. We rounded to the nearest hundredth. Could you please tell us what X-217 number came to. 0.19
